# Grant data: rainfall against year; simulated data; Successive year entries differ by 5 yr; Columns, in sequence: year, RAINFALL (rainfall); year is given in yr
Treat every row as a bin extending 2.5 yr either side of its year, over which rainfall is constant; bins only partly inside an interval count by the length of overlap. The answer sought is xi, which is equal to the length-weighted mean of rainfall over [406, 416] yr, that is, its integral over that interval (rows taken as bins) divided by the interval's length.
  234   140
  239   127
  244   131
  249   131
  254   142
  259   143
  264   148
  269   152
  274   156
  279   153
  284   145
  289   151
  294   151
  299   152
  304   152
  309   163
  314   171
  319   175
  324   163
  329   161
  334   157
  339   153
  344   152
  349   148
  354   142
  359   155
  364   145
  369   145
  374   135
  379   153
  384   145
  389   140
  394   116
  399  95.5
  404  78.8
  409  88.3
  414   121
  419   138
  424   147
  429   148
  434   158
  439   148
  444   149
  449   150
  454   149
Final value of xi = 103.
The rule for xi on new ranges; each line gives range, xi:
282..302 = 150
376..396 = 139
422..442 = 150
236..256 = 133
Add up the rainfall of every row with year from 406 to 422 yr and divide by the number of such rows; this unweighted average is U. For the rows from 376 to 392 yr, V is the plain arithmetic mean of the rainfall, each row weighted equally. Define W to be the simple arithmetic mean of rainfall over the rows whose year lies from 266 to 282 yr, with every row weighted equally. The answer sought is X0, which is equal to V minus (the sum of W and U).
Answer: -123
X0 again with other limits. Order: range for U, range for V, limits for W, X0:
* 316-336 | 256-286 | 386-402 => -132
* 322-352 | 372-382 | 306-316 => -179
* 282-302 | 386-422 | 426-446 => -189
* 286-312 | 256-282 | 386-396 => -131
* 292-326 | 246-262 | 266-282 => -176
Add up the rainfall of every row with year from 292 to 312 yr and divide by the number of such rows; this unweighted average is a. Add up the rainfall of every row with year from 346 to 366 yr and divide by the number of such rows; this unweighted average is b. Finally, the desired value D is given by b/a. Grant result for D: 0.95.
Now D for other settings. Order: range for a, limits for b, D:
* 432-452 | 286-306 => 1.00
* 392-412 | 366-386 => 1.53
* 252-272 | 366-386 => 0.99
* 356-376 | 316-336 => 1.13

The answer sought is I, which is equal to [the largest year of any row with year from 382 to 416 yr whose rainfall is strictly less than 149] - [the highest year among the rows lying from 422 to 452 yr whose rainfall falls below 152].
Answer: -35 yr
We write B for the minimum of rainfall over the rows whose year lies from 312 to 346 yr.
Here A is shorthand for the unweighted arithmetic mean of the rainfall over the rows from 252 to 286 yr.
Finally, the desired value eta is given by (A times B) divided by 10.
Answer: 2256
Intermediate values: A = 148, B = 152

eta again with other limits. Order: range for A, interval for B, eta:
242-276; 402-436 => 1129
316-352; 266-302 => 2297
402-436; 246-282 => 1645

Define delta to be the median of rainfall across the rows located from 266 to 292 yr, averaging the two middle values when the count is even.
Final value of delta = 152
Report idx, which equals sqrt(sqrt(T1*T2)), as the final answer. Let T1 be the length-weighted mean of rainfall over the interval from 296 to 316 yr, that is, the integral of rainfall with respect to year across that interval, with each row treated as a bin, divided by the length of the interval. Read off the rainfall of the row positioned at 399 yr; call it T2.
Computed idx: 11.1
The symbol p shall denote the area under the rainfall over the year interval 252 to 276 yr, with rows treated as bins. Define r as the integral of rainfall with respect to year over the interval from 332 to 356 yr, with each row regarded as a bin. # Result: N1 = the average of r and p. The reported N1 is 3583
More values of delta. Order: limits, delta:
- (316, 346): 159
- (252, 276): 148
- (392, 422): 106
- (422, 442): 148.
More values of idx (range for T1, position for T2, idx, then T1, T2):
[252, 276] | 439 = 12.2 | 148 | 148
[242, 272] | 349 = 12.0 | 142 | 148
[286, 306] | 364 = 12.2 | 151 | 145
